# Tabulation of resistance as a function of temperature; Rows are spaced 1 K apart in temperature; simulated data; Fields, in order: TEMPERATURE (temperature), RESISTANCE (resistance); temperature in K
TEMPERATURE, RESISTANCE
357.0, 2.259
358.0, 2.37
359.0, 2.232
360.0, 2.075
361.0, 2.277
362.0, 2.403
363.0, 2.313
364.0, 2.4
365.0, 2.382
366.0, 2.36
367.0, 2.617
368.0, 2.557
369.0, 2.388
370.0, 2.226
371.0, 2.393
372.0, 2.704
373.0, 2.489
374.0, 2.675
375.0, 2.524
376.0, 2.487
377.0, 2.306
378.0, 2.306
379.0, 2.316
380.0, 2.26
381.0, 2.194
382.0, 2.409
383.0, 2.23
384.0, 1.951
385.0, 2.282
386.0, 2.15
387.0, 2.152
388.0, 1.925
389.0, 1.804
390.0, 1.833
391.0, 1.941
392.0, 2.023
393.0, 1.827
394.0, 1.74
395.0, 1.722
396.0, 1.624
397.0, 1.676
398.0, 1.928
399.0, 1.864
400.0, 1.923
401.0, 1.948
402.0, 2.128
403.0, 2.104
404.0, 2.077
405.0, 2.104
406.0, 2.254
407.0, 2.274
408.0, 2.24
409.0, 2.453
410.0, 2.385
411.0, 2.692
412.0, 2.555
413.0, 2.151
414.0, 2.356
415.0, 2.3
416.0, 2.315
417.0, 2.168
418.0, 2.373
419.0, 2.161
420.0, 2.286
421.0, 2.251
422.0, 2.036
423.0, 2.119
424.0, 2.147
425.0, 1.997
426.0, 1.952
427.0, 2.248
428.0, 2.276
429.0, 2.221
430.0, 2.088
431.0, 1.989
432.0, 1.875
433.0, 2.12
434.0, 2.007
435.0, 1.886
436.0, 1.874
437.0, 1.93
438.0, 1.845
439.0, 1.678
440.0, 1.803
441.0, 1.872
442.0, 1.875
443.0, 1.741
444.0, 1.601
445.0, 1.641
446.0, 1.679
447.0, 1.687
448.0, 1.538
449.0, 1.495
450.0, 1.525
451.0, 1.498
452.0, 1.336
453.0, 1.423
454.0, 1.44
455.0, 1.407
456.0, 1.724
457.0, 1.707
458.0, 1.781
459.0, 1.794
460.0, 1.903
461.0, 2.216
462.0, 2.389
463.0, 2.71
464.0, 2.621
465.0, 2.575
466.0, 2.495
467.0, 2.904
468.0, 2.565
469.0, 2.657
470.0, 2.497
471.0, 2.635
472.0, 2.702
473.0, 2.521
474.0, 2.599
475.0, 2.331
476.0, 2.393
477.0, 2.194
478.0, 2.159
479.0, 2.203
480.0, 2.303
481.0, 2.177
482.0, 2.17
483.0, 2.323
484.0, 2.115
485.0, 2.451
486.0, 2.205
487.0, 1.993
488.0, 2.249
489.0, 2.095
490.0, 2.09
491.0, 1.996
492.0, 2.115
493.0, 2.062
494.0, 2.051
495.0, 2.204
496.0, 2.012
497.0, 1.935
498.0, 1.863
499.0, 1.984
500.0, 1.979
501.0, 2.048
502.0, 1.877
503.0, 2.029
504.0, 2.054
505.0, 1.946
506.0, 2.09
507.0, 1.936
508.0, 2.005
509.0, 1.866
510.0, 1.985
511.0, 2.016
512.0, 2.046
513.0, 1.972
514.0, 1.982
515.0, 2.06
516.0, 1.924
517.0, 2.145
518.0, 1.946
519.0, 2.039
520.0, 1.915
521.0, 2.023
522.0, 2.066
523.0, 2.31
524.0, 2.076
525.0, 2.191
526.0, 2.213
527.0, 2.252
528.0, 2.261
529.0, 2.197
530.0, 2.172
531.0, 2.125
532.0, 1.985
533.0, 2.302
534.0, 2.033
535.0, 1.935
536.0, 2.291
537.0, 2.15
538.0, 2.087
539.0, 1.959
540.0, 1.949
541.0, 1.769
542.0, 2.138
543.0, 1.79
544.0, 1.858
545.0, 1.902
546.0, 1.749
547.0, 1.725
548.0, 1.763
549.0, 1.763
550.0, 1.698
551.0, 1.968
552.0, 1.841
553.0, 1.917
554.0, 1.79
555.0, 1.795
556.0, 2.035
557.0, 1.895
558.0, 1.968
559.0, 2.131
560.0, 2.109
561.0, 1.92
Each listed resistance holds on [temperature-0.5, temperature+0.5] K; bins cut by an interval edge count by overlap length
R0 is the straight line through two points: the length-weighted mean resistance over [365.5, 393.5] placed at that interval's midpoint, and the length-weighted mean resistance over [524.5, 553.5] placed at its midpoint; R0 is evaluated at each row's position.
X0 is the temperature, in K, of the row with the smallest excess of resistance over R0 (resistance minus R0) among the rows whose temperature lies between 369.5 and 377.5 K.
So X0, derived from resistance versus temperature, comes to 370.0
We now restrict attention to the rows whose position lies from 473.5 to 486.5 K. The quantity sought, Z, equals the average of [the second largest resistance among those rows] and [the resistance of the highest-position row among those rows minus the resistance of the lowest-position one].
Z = 1.0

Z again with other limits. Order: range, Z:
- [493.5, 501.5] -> 1.0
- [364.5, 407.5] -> 1.3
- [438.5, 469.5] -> 1.8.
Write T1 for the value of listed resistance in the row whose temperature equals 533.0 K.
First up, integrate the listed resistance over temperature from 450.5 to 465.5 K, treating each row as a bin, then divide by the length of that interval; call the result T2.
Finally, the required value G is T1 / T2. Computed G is 1.21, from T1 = 2.302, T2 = 1.90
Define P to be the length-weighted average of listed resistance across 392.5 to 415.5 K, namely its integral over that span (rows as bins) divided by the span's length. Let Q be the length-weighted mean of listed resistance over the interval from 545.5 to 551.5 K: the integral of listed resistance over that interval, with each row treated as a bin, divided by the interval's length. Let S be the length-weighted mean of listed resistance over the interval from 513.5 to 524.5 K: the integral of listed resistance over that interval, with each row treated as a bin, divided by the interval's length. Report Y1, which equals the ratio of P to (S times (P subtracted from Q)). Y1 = -3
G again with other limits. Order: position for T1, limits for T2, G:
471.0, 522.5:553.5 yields 1.31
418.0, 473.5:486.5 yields 1.04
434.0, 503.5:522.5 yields 1.00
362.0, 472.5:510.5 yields 1.13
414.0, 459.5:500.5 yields 1.03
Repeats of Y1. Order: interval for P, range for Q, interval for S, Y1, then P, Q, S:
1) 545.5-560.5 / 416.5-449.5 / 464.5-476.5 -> 9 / 1.88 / 2.0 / 2.6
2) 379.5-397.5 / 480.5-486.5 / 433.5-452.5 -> 5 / 1.99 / 2.2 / 1.7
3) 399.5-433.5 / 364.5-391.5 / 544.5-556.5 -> 12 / 2.19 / 2.3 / 1.8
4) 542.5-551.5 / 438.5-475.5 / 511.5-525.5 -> 4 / 1.80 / 2.0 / 2.0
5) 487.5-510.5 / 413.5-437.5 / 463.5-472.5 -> 7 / 2.02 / 2.1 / 2.6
